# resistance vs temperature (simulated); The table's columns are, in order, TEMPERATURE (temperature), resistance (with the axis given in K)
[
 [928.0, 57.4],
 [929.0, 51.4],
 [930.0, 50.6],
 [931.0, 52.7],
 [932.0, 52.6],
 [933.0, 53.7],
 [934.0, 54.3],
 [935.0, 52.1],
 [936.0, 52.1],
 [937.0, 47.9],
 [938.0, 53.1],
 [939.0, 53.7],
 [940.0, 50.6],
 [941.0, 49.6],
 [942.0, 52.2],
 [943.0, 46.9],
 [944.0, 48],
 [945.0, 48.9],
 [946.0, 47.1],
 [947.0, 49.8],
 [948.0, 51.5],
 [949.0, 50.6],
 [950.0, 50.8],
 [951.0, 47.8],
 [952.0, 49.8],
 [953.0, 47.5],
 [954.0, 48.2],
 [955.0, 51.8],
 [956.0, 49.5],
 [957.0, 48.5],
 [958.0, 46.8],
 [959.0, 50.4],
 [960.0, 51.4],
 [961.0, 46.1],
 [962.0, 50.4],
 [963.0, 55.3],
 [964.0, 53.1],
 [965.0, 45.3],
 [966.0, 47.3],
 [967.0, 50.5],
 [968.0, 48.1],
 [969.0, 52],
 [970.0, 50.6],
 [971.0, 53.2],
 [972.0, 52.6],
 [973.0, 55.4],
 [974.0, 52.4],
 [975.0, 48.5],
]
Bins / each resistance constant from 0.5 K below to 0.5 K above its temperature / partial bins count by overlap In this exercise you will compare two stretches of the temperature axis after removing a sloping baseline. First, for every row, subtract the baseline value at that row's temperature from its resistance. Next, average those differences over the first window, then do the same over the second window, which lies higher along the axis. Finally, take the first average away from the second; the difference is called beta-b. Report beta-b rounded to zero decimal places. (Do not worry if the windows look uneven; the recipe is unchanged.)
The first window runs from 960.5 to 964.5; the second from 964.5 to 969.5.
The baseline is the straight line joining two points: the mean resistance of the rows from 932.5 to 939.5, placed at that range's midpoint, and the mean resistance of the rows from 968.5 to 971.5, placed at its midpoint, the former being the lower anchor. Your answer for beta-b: -3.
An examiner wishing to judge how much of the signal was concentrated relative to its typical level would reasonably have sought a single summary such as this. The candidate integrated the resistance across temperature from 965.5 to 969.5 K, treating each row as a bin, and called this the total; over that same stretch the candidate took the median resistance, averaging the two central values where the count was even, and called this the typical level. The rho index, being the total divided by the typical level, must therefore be 4.01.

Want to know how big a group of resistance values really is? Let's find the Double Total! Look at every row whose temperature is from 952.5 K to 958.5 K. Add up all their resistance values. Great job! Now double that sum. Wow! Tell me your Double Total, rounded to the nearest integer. 585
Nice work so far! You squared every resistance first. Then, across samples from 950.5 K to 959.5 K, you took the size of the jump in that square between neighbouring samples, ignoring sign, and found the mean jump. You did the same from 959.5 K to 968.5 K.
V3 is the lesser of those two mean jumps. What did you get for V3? 211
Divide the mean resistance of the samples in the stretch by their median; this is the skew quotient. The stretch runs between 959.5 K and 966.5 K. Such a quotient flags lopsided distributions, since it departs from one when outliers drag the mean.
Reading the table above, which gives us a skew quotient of 0.989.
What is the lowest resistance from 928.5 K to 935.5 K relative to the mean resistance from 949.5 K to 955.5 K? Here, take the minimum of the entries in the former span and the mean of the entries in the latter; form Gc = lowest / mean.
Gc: 1.03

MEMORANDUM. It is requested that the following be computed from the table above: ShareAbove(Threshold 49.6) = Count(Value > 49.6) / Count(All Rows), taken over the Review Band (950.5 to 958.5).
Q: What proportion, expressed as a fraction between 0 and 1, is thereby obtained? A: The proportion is 0.25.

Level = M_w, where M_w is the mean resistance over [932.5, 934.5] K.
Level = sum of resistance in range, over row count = 54.0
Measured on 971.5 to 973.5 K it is 54.0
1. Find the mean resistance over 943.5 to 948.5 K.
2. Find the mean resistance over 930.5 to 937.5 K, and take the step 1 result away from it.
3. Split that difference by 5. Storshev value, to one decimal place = 0.6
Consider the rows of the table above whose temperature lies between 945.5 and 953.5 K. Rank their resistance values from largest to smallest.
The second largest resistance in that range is 50.8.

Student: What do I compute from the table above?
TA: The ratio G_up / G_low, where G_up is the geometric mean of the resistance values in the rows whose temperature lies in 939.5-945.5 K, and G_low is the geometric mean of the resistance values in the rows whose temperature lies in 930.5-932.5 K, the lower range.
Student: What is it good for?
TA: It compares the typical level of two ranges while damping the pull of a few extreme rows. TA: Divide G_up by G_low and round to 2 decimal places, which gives 0.94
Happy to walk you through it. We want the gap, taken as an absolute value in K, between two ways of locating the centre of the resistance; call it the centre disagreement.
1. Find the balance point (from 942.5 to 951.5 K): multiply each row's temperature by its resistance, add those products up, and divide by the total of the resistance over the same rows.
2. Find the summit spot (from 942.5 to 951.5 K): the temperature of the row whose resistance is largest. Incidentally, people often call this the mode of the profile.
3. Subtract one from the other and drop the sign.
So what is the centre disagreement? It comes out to 1.0 K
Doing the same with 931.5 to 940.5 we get 2.0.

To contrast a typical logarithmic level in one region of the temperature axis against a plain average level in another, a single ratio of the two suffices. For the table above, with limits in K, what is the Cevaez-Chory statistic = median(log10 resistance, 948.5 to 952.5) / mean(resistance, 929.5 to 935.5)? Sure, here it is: 0.0323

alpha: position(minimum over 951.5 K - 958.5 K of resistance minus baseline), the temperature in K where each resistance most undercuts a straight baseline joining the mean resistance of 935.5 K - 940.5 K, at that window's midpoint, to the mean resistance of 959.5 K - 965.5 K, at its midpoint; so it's 958.0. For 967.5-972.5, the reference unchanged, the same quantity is 968.0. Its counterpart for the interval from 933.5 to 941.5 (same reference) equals 937.0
